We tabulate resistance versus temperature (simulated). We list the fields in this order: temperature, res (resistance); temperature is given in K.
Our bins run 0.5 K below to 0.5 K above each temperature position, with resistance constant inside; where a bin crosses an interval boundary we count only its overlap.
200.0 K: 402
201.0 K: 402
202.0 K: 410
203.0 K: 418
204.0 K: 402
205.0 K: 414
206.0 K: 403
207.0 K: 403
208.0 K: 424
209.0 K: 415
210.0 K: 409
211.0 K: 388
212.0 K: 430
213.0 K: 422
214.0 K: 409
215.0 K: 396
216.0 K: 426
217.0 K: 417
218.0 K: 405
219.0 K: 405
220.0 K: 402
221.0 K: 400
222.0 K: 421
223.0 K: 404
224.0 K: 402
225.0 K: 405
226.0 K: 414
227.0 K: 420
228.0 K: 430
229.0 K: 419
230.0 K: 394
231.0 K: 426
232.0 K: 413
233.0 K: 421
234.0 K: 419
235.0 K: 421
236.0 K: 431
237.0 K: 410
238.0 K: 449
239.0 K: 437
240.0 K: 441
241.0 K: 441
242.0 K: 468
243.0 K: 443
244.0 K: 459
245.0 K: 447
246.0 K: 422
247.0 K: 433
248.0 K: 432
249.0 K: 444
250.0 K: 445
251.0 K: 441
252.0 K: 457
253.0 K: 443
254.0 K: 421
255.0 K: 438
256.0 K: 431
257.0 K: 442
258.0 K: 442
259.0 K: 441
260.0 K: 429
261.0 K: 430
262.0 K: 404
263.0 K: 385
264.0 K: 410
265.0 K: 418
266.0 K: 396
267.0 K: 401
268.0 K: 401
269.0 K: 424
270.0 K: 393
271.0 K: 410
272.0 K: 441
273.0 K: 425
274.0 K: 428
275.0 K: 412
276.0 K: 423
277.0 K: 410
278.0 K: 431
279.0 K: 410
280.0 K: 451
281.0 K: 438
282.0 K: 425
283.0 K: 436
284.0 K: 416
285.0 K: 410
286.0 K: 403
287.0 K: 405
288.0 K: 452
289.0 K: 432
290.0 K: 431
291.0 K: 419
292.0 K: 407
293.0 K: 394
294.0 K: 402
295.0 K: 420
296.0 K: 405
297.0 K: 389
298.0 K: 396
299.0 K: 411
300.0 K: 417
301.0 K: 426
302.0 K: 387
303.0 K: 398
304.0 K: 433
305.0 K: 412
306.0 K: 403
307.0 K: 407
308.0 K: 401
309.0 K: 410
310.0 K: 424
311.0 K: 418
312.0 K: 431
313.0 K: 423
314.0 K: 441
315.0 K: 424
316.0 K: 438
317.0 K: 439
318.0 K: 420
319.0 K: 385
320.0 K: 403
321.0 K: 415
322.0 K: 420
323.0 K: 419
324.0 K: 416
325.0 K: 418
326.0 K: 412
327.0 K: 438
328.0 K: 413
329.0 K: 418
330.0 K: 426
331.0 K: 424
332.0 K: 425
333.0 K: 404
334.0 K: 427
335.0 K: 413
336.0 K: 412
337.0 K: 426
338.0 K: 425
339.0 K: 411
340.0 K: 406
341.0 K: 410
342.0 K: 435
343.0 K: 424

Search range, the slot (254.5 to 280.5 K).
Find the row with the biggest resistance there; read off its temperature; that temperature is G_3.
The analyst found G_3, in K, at 280.0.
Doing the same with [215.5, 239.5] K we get 238.0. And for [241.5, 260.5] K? 242.0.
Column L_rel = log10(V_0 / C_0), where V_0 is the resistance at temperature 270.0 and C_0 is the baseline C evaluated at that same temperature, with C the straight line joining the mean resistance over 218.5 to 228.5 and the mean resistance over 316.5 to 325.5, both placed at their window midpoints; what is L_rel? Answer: -0.021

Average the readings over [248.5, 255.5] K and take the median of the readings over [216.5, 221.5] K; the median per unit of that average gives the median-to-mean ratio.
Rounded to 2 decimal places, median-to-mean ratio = 0.92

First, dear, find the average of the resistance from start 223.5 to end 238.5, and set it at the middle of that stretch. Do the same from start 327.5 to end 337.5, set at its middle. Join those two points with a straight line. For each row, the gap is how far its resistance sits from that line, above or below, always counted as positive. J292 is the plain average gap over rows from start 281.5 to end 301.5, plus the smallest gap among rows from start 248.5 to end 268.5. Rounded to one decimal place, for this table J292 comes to 13.5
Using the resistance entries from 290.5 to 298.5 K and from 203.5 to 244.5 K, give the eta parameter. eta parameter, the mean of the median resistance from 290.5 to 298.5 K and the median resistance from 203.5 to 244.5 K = 410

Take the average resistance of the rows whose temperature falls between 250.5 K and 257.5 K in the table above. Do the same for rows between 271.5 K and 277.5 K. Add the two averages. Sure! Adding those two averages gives 862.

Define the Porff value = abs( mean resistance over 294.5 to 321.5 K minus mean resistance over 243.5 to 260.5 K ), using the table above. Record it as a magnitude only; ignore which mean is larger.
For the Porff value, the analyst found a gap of 25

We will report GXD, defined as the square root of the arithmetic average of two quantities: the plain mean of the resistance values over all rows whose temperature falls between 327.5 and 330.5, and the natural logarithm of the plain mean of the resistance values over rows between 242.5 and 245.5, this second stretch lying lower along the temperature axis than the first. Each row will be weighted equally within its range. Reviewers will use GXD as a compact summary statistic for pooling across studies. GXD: 14.6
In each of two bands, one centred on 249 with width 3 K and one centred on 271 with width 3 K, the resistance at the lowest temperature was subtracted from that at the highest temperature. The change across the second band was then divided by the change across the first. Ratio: 3.7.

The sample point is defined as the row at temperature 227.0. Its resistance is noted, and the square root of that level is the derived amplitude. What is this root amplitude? 20.5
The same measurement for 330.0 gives 20.6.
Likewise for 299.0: 20.3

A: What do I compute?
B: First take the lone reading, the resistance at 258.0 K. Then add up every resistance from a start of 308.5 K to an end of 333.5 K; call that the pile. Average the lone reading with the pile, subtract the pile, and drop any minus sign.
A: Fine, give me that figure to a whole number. 5031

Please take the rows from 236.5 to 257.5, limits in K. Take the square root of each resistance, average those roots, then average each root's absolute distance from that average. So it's 0.22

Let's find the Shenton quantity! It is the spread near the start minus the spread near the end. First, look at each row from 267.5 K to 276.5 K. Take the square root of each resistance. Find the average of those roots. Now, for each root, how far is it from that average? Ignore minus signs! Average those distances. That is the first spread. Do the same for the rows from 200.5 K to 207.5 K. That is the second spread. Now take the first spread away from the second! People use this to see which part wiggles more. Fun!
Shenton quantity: -0.15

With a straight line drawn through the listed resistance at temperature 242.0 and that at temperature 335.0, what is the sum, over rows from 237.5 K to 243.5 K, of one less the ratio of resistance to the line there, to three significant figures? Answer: 0.286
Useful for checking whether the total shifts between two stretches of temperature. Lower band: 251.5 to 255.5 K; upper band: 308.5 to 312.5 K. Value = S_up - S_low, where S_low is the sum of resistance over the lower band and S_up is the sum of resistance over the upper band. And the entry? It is -76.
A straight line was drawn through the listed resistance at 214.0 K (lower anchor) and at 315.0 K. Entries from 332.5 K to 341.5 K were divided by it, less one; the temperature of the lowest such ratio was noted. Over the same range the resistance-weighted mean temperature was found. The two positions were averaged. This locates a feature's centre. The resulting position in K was 335.0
